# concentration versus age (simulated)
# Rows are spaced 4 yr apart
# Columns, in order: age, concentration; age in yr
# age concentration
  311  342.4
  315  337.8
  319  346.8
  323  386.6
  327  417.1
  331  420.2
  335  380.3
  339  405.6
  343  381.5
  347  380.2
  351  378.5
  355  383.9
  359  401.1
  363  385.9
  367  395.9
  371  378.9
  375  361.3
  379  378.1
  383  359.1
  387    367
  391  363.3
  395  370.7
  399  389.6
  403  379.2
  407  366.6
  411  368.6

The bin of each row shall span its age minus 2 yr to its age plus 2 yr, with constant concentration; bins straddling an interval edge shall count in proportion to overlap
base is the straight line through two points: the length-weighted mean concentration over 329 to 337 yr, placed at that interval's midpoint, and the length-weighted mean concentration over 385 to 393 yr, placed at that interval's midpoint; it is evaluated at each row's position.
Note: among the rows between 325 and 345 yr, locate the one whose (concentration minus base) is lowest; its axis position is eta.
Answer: 335 yr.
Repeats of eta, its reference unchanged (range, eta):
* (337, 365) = 343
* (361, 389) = 375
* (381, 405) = 383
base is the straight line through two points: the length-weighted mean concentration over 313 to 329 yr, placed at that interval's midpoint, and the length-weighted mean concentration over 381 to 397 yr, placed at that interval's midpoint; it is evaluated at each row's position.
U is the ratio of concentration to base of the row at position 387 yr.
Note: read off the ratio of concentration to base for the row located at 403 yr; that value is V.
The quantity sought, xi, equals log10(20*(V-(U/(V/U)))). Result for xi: 0.18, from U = 1.00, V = 1.04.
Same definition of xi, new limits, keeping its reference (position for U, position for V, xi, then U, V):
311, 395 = 0.58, 0.92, 1.02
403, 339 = 0.31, 1.04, 1.10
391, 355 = 0.25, 1.00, 1.04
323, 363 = -0.41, 1.04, 1.05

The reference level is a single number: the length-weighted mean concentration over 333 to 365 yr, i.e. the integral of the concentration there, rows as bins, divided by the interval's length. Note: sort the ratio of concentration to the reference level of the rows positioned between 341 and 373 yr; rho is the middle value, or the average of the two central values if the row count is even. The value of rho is 0.99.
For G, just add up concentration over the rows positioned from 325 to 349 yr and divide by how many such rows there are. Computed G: 397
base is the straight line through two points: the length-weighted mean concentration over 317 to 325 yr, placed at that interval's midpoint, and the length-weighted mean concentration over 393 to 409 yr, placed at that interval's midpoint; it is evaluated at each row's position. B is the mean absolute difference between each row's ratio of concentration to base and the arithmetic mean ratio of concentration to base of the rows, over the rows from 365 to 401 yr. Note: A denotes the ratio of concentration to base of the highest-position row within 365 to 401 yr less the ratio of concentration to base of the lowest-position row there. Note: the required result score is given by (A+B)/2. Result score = 0.001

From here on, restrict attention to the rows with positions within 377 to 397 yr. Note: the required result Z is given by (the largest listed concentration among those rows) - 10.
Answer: 368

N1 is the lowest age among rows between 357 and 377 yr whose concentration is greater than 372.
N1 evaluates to 359 yr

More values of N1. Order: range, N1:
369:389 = 371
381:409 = 399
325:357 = 327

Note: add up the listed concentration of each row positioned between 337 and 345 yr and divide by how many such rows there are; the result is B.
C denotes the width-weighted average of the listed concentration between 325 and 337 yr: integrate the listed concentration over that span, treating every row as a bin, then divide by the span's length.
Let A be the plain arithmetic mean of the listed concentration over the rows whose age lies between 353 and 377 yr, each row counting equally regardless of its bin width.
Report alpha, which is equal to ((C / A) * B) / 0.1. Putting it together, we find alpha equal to 4154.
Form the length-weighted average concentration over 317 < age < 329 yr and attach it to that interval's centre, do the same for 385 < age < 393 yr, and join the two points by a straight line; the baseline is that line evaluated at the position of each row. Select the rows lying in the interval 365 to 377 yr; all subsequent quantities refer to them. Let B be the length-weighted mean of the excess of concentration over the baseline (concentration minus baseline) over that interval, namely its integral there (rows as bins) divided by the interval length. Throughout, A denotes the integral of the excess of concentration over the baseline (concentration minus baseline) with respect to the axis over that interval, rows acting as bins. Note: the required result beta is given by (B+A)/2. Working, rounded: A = 103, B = 8.5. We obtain 56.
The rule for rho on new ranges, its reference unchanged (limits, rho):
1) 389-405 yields 0.97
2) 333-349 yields 0.98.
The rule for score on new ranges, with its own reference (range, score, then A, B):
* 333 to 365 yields 0.014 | 0.01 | 0.022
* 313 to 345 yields 0.086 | 0.11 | 0.062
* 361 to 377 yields -0.020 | -0.07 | 0.029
